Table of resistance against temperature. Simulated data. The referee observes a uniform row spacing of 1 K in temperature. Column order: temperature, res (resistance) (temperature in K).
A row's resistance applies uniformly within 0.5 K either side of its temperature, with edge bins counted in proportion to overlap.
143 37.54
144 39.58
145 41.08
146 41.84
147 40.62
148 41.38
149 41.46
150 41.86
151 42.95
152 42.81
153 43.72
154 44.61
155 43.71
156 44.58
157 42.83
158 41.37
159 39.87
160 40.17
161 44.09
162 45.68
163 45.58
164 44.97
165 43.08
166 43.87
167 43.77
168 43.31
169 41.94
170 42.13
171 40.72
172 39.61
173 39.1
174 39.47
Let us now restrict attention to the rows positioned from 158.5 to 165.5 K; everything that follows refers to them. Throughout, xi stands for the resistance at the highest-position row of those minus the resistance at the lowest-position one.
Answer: 3.2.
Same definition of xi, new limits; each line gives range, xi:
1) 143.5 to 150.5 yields 2.3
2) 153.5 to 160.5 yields -4.4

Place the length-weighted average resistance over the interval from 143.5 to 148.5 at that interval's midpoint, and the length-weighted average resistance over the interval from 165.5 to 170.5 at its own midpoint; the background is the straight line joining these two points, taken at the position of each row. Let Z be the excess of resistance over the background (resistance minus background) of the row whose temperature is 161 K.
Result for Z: 1.8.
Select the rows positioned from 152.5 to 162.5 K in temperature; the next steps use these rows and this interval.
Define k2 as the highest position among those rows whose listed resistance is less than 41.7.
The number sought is 160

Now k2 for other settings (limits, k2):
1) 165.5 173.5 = 173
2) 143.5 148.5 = 148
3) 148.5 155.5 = 149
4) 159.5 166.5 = 160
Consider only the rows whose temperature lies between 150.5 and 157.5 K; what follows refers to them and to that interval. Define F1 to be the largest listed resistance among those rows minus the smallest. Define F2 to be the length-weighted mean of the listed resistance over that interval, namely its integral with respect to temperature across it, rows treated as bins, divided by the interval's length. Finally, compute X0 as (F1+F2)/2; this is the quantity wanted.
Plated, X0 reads 22.7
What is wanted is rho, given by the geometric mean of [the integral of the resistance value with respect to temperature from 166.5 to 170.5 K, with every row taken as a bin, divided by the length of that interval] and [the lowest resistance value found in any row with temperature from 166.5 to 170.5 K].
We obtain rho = 42.4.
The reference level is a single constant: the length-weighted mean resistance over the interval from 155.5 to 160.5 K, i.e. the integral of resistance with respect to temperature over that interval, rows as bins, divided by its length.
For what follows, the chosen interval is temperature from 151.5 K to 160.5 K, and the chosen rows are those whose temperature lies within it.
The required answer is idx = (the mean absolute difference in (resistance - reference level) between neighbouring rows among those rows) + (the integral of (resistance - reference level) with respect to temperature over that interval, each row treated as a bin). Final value 9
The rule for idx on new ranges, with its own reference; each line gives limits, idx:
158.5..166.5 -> 15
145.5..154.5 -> 6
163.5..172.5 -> 8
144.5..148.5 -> -1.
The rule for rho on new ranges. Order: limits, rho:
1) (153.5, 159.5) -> 41.3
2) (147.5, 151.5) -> 41.6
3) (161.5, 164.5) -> 45.2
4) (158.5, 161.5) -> 40.6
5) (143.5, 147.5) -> 40.2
